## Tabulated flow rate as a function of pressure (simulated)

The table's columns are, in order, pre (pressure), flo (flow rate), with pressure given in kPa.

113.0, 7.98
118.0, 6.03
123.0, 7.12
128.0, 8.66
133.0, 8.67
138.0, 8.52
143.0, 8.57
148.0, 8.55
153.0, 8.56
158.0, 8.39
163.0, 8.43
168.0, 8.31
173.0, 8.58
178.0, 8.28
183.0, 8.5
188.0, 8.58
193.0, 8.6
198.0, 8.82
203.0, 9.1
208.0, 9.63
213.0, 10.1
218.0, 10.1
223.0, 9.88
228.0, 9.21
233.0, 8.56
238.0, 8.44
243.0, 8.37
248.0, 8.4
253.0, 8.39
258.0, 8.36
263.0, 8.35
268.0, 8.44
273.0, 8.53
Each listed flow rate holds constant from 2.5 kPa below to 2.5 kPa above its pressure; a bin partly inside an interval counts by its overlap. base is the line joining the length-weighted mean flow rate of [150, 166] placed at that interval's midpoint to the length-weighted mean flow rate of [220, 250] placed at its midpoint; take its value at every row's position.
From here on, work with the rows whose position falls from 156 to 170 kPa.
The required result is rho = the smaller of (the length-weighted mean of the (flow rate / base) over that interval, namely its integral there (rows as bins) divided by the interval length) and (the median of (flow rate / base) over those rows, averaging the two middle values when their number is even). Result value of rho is 0.99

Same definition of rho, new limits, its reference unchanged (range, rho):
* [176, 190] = 0.99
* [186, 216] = 1.03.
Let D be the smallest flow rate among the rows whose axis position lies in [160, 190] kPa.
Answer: 8.28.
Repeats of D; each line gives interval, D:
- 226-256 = 8.37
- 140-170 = 8.31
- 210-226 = 9.88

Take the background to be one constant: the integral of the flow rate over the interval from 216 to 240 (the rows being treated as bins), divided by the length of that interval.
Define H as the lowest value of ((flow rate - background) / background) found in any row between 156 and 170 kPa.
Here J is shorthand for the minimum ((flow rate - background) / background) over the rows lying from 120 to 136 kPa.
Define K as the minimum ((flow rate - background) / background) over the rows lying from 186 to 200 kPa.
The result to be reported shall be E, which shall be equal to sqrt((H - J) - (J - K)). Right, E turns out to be 0.54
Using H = -0.100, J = -0.229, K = -0.071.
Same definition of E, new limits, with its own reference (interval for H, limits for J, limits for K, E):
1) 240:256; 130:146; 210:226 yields 0.36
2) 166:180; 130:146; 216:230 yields 0.22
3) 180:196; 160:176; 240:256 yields 0.16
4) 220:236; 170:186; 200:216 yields 0.35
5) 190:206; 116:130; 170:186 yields 0.72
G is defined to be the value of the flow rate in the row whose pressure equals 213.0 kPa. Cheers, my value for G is 10.1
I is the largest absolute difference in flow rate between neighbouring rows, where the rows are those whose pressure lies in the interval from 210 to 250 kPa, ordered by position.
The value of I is 0.67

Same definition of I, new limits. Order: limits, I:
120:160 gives 1.54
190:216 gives 0.53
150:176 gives 0.27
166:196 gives 0.30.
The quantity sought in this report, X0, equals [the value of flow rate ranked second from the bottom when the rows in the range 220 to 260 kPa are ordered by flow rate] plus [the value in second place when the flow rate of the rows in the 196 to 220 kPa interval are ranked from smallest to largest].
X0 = 17.5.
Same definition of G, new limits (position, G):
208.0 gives 9.63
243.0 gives 8.37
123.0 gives 7.12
